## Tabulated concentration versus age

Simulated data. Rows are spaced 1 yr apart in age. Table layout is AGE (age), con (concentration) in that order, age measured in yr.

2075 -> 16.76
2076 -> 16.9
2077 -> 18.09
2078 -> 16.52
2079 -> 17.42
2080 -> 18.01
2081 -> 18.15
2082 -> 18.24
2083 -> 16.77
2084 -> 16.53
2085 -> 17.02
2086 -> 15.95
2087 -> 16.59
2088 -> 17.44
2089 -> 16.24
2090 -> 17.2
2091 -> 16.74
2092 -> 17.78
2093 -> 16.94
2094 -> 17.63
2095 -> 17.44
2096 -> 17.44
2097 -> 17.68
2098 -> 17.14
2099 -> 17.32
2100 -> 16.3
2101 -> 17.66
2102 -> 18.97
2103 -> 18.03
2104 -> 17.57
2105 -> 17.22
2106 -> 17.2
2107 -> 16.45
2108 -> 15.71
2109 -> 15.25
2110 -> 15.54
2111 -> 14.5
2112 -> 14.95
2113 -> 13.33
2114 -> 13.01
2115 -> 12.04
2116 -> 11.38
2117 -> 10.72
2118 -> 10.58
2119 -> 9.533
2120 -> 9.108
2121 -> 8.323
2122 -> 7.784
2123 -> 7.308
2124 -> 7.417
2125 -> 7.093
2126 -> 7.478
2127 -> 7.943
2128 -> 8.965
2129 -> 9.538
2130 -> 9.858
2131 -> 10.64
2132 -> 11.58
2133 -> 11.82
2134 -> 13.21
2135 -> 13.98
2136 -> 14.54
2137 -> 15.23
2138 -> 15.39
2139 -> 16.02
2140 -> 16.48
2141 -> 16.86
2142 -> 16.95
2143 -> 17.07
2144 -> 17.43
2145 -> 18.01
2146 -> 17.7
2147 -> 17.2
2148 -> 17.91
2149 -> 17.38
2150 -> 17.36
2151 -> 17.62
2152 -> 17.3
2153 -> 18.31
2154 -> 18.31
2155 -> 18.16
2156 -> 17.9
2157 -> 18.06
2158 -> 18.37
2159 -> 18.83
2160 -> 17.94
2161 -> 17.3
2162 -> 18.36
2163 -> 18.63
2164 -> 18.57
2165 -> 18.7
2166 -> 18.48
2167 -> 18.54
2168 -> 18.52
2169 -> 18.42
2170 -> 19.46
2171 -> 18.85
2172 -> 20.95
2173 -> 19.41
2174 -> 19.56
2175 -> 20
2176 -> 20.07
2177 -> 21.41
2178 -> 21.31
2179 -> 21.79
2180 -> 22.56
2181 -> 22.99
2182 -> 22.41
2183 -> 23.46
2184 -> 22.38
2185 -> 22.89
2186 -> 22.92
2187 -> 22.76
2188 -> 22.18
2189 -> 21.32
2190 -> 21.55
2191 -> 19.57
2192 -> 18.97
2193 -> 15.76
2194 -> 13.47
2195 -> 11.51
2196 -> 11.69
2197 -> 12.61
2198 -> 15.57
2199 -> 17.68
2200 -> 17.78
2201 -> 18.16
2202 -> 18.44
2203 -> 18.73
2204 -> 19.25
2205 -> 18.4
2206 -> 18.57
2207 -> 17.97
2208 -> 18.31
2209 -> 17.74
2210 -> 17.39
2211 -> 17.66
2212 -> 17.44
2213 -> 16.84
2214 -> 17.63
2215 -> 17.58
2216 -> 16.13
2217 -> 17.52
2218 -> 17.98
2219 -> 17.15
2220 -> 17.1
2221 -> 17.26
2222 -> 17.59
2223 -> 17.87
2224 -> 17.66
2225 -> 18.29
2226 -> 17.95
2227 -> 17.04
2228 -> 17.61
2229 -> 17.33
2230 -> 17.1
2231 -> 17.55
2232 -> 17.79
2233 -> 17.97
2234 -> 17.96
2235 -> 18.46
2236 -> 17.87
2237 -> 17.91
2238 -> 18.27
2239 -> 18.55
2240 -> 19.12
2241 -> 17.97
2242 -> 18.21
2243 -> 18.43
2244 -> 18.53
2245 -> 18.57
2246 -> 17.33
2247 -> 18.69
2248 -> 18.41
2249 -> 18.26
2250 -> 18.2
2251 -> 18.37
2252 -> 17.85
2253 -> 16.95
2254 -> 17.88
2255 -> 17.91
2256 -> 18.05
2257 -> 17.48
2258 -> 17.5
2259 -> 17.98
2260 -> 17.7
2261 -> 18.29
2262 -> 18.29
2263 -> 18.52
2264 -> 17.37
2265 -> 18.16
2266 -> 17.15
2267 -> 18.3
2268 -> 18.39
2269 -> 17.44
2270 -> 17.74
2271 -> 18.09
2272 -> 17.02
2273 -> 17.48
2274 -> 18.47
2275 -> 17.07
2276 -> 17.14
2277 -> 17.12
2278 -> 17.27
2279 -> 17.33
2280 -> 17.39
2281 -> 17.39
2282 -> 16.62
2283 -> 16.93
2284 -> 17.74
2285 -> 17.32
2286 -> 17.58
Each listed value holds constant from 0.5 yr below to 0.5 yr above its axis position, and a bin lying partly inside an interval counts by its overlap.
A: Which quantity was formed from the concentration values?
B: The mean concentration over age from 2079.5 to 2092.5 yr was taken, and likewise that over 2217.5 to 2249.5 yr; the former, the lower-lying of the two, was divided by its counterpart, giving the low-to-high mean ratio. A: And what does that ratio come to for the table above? 0.96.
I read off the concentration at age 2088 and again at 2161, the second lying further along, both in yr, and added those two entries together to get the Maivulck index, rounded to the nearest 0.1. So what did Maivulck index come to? 34.7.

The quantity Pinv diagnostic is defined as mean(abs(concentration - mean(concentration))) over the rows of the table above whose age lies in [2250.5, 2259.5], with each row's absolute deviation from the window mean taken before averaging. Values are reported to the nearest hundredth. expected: 0.31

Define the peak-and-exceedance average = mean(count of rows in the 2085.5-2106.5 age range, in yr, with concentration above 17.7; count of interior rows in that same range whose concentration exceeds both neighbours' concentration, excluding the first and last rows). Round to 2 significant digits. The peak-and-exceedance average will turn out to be 5.0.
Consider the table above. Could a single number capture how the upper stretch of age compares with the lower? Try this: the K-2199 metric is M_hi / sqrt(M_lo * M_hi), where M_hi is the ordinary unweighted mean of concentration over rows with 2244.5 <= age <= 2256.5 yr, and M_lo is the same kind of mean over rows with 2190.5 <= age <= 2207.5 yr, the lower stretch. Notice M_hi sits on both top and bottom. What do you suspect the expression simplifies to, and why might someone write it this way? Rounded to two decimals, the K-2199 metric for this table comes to 1.04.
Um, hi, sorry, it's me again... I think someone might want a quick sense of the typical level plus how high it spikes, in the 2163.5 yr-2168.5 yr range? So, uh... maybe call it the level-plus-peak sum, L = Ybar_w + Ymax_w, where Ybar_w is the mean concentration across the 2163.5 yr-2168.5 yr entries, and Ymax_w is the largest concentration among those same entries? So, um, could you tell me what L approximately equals 37.3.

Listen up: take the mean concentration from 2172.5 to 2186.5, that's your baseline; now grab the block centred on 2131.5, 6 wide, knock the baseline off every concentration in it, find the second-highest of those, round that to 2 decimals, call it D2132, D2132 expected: -9.83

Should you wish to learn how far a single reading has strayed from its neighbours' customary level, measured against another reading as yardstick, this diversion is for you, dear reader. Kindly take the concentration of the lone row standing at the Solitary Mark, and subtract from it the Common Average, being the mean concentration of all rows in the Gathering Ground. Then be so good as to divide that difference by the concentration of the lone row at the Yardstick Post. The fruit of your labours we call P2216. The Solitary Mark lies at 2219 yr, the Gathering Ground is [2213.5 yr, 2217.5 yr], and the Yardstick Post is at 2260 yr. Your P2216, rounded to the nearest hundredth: 0.00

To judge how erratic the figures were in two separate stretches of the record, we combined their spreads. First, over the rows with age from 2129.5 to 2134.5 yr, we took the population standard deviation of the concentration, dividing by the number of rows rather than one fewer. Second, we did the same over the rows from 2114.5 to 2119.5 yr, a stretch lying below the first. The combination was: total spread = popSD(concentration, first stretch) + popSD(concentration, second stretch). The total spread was 1.97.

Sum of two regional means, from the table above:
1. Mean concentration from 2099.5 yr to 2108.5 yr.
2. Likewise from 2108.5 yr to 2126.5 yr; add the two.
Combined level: 28.1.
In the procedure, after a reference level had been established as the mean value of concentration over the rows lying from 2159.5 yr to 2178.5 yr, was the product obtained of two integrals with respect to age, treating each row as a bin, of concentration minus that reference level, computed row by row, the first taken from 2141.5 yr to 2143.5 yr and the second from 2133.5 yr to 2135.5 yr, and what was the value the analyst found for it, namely 49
